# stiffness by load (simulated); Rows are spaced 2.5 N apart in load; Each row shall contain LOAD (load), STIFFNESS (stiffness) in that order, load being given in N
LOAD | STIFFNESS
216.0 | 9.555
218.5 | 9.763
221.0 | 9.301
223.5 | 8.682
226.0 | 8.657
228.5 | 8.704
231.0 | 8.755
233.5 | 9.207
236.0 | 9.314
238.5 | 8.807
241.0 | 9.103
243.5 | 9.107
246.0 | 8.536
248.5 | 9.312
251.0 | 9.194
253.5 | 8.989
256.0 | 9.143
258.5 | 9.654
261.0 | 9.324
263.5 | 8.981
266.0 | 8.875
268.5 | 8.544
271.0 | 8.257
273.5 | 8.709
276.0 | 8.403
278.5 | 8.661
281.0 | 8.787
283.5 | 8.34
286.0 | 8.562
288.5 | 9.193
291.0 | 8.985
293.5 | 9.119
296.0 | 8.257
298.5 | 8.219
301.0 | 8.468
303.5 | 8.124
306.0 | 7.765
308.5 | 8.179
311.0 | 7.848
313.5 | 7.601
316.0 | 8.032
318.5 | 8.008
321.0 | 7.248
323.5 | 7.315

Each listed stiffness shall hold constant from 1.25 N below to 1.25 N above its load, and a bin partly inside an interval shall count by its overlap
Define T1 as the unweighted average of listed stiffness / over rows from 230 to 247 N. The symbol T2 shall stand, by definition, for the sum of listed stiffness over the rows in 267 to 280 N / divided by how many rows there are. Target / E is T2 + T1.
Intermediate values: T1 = 8.98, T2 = 8.5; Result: 17.5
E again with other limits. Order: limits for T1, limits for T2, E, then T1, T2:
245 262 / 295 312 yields 17.3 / 9.16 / 8.1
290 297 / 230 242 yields 17.8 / 8.79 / 9.0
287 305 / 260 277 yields 17.4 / 8.62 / 8.7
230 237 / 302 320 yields 17.0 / 9.09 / 7.9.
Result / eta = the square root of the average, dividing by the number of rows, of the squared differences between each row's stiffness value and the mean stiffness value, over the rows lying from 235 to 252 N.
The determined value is 0.26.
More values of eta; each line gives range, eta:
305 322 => 0.29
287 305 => 0.43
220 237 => 0.29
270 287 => 0.19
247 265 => 0.22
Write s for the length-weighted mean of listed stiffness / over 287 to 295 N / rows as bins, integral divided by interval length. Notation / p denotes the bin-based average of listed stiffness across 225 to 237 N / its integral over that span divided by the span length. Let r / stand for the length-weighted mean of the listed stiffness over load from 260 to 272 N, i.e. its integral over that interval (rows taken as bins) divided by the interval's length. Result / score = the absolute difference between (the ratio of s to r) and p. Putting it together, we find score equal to 7.90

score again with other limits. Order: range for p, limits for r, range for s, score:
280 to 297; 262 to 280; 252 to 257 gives 7.71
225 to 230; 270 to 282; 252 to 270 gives 7.63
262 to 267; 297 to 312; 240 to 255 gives 7.84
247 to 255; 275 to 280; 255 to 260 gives 8.04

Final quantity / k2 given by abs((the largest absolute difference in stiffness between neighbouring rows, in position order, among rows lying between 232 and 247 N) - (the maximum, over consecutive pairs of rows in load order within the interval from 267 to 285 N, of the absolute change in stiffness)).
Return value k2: 0.12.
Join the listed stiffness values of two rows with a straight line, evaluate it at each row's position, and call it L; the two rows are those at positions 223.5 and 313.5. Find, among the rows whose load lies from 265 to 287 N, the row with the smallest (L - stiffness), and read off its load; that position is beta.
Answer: 281.0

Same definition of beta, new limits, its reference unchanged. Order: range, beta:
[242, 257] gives 248.5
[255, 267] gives 258.5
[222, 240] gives 236.0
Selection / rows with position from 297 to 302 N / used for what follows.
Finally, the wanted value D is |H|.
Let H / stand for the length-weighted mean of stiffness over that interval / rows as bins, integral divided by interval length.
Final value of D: 8.3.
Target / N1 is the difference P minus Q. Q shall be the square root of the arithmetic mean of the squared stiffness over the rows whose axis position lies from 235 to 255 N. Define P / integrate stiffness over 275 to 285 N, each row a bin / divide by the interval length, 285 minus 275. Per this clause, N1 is -0.50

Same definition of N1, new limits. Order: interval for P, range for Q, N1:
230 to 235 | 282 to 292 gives 0.23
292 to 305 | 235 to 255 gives -0.61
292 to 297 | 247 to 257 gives -0.44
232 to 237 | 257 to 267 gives 0.02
